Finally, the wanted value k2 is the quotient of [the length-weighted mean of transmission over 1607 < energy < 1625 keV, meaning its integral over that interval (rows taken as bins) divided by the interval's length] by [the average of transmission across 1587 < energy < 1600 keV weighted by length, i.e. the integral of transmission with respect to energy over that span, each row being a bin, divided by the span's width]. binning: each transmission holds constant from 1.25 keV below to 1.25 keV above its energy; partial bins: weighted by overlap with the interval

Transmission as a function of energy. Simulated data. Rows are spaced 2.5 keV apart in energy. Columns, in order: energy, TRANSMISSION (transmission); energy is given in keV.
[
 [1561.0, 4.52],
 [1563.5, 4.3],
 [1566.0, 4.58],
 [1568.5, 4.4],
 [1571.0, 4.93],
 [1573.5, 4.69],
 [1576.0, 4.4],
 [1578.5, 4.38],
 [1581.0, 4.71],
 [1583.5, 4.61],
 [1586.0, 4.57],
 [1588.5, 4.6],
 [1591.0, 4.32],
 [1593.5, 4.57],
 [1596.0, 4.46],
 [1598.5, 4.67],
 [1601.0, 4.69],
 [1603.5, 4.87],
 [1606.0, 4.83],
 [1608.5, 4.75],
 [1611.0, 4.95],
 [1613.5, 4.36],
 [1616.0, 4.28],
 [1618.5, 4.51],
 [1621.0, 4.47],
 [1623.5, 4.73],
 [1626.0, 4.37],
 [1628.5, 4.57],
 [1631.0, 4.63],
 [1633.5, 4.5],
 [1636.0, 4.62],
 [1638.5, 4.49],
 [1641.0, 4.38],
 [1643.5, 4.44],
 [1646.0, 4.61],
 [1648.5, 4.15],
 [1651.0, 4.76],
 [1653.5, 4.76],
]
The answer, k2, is 1.01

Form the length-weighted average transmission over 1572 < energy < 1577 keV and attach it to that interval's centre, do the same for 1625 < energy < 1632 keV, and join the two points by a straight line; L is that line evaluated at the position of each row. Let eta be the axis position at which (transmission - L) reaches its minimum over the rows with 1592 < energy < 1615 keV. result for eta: 1613.5 keV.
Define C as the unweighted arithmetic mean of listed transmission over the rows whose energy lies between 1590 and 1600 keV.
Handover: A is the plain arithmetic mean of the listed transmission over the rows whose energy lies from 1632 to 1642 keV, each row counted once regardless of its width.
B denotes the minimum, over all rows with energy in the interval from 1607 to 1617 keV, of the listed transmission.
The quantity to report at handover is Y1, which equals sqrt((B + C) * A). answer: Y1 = 6.29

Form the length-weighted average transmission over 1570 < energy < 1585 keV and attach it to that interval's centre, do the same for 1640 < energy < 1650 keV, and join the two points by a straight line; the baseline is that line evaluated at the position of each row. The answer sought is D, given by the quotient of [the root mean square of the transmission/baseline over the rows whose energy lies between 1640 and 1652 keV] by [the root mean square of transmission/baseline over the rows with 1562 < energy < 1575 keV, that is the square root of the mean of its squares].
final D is 1.029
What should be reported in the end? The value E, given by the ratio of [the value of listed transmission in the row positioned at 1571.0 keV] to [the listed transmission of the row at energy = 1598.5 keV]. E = 1.06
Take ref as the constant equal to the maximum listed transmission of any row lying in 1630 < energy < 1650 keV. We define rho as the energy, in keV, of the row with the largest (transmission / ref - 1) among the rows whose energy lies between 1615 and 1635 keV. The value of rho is 1623.5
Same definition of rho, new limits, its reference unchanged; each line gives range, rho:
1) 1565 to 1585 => 1571.0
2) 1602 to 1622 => 1611.0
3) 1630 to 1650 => 1631.0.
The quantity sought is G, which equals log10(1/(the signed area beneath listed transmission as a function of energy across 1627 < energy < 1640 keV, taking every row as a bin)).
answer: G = -1.77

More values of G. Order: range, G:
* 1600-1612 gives -1.76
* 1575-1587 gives -1.74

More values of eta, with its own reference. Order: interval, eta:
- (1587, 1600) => 1591.0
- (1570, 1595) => 1591.0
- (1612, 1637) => 1616.0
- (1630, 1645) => 1641.0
